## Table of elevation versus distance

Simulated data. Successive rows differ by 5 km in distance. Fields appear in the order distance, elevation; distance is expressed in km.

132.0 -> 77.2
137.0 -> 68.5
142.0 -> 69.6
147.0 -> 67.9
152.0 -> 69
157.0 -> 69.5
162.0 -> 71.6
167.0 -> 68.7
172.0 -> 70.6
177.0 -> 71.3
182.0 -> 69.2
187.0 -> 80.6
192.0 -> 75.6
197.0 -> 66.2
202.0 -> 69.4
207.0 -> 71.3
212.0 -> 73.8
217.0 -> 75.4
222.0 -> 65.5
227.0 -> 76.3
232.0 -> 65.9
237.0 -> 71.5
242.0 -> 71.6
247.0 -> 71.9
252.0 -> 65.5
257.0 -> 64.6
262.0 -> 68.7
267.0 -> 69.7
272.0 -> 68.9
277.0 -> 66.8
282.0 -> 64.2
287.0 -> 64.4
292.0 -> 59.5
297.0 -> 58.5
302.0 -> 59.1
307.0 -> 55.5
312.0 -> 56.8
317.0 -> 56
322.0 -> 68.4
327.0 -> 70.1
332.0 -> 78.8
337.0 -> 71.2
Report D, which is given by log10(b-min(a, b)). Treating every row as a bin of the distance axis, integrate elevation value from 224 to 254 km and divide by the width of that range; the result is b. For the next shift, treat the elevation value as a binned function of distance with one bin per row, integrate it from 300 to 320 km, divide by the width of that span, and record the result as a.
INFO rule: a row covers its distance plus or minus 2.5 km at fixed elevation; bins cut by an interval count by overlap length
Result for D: 1.1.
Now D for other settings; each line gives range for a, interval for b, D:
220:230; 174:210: 0.0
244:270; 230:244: 0.2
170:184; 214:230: 0.3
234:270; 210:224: 0.4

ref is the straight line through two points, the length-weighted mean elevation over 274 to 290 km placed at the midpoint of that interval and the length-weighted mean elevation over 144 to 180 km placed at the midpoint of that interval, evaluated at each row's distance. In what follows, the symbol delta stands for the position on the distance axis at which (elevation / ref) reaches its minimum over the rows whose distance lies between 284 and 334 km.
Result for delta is 307.0 km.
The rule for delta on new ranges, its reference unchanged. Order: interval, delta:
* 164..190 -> 167.0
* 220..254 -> 222.0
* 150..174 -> 152.0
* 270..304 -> 297.0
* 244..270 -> 257.0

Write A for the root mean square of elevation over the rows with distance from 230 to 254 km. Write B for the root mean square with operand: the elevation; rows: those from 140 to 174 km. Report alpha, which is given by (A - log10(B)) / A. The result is 0.973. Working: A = 69.3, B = 70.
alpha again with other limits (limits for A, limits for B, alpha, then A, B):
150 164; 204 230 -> 0.973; 70.0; 73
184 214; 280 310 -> 0.976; 73.0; 60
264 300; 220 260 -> 0.972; 64.7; 69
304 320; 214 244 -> 0.967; 56.1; 71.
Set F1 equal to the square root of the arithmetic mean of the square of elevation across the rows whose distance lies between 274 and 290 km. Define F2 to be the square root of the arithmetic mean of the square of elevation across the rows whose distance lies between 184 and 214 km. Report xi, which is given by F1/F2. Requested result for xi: 0.89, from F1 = 65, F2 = 73.0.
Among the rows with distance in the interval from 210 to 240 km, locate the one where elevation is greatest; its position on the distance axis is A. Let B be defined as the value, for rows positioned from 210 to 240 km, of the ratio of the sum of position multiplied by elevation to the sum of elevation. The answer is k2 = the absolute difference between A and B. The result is 2.7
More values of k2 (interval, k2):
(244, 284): 17.3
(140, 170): 7.5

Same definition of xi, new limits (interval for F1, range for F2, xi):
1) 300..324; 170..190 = 0.81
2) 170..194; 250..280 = 1.09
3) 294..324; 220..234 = 0.85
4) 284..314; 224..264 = 0.85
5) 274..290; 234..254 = 0.93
